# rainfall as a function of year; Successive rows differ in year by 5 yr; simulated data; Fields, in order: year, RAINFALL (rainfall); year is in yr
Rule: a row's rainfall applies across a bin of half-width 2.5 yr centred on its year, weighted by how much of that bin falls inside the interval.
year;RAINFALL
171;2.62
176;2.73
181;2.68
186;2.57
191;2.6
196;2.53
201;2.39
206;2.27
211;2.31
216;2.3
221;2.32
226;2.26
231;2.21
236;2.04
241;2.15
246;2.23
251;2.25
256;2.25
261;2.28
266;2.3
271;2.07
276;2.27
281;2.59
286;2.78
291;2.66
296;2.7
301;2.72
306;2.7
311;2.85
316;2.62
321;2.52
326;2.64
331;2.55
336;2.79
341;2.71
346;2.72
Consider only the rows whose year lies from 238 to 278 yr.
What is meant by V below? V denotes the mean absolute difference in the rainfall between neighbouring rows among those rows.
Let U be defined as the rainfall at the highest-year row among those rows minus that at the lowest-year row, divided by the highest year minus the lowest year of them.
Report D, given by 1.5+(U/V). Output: 1.54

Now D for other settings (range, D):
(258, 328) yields 1.54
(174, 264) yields 1.42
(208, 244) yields 1.42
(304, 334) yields 1.46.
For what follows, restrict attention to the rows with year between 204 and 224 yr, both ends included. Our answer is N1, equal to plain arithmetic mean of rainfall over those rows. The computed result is 2.30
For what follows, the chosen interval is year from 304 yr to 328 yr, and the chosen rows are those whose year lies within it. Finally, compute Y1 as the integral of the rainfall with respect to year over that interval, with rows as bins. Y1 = 64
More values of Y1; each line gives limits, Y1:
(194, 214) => 47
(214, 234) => 45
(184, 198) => 36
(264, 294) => 74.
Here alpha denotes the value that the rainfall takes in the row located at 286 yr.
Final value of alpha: 2.78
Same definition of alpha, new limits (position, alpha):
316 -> 2.62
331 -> 2.55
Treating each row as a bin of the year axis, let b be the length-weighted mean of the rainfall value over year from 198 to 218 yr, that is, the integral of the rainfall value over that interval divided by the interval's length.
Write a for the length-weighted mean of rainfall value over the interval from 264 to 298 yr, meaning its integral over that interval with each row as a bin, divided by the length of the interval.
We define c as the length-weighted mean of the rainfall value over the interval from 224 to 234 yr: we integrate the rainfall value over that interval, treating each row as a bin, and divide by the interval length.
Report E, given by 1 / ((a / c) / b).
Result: 2.1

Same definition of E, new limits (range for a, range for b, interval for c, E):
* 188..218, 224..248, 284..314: 2.5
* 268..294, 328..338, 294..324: 2.9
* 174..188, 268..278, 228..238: 1.7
